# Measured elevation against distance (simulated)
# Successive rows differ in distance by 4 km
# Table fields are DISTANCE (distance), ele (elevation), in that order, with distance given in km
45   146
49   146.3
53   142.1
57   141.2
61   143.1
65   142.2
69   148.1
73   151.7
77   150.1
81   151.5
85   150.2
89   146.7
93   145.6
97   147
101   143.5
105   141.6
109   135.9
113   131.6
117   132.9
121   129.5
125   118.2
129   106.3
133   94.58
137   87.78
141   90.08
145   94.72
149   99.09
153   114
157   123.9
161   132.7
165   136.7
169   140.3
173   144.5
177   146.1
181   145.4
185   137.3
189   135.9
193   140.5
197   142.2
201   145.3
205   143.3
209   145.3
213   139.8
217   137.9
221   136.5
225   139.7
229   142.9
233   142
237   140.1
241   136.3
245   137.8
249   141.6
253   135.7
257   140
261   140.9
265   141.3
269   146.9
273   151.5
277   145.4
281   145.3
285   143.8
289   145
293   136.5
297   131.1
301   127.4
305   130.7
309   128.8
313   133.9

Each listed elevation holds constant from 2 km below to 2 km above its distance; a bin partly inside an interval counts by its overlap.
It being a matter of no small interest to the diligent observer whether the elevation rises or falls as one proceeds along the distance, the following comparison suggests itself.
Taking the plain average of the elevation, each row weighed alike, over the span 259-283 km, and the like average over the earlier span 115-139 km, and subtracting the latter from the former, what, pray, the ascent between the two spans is 34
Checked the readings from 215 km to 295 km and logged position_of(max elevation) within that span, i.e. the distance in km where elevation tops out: 273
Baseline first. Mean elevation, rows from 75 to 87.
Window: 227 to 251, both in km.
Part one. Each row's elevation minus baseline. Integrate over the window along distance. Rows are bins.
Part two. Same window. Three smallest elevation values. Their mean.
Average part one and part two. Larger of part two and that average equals 138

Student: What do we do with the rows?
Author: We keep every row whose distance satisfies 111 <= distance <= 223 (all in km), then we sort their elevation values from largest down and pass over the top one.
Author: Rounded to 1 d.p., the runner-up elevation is 145.4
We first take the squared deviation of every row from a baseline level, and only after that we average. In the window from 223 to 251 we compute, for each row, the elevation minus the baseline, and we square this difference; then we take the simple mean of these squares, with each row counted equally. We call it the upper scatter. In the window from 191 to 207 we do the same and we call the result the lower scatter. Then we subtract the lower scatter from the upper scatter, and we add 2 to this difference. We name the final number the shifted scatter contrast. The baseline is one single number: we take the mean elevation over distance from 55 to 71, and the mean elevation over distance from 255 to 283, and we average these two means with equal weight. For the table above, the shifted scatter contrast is 18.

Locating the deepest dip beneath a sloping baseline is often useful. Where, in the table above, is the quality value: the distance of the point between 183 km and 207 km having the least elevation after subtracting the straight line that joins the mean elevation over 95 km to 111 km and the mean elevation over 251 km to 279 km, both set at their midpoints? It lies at 189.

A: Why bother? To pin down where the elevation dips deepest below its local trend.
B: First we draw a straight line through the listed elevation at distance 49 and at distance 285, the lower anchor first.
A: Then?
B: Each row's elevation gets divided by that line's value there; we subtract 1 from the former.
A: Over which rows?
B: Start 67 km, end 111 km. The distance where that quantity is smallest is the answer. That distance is 109 km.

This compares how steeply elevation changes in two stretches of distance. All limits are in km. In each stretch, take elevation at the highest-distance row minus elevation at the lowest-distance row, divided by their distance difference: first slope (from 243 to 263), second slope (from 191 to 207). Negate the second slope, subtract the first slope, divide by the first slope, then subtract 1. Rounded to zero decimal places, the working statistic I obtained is -3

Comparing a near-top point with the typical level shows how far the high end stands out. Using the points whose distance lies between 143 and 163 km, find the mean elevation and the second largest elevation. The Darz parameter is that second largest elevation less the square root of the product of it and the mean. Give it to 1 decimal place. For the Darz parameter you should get 5.6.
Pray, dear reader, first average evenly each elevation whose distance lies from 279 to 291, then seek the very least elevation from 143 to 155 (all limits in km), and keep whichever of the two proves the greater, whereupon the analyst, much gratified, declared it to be 145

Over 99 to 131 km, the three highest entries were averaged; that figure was 140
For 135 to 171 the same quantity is 137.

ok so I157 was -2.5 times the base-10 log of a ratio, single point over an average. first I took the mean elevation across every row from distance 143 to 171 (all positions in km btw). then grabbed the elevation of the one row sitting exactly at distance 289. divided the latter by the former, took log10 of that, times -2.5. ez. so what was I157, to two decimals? -0.20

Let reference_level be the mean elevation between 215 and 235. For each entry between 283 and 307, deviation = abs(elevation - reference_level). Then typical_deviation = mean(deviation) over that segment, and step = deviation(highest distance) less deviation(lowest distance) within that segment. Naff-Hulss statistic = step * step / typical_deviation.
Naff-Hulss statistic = 3.7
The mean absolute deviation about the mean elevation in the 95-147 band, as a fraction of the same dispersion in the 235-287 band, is 5.53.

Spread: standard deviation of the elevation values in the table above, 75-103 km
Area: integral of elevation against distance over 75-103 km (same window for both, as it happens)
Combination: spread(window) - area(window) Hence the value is -4136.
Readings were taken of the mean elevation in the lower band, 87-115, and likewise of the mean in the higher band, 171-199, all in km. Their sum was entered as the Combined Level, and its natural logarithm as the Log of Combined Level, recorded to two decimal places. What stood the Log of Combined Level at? 5.65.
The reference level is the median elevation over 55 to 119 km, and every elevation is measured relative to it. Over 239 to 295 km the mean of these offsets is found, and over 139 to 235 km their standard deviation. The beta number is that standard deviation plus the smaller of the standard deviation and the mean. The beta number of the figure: 14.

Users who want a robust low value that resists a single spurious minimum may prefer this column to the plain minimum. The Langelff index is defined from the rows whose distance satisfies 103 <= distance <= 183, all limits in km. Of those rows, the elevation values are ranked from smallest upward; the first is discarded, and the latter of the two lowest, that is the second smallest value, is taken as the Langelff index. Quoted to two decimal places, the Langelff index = 90.08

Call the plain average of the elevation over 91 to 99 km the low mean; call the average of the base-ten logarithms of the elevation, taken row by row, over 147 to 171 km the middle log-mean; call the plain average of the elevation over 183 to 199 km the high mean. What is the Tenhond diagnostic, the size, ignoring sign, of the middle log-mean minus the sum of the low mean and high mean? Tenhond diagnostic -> 283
